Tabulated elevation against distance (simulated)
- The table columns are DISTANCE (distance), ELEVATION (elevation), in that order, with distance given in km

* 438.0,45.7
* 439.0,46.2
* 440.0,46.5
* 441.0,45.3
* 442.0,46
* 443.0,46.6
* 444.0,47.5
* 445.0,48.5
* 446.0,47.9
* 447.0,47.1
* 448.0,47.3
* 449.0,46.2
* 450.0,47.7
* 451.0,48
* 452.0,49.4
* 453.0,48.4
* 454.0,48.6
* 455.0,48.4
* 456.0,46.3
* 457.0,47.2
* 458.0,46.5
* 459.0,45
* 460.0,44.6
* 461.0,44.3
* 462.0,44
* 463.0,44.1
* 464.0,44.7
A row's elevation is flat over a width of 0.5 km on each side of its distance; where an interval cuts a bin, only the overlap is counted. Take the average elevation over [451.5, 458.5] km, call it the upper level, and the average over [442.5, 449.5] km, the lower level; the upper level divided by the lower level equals 1.01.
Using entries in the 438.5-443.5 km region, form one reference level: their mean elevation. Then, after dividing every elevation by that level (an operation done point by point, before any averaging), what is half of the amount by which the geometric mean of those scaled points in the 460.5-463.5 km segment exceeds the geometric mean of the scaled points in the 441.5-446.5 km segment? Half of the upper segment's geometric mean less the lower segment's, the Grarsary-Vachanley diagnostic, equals -0.034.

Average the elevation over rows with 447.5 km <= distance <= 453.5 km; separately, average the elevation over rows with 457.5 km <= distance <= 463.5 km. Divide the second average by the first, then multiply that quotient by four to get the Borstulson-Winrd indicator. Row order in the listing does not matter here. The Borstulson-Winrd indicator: 3.74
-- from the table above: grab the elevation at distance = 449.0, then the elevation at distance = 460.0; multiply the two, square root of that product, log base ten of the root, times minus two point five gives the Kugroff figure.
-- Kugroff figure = -4.142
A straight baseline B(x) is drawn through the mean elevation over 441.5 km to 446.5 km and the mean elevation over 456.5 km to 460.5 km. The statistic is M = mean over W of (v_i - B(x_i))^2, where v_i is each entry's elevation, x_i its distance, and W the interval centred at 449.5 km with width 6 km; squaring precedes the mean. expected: 2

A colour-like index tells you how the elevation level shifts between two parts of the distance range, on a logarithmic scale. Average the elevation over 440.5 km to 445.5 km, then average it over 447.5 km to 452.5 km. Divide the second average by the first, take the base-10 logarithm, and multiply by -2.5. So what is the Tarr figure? -0.02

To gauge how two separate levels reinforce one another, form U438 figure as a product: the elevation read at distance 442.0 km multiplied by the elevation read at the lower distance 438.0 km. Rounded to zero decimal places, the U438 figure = 2102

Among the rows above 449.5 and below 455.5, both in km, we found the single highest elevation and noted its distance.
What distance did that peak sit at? 452.0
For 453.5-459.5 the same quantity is 454.0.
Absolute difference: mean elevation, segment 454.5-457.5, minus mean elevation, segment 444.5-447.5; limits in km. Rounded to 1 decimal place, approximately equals 0.5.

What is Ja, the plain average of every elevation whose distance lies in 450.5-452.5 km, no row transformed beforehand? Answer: 48.7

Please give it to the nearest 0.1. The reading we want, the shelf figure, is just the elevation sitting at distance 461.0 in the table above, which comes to 44.3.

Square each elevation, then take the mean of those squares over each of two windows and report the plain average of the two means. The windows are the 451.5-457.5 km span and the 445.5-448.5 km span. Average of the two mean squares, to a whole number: 2280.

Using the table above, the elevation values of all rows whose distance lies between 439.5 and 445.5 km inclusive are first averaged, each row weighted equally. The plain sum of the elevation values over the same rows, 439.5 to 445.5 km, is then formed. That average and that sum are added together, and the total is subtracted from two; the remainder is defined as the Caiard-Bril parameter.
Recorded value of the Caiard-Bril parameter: -325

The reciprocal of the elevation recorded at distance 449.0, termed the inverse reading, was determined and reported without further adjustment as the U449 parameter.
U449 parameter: 0.0216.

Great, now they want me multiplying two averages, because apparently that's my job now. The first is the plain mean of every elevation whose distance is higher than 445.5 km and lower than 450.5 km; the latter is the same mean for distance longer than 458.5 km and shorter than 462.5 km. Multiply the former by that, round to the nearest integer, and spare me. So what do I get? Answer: 2101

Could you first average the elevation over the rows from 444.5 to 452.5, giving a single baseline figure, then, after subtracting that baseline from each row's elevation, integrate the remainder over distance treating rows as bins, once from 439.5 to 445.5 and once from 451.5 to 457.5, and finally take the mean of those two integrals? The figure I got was -2.2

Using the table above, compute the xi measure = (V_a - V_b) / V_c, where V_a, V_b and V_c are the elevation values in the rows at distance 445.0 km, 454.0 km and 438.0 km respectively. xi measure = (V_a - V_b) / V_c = 0.00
